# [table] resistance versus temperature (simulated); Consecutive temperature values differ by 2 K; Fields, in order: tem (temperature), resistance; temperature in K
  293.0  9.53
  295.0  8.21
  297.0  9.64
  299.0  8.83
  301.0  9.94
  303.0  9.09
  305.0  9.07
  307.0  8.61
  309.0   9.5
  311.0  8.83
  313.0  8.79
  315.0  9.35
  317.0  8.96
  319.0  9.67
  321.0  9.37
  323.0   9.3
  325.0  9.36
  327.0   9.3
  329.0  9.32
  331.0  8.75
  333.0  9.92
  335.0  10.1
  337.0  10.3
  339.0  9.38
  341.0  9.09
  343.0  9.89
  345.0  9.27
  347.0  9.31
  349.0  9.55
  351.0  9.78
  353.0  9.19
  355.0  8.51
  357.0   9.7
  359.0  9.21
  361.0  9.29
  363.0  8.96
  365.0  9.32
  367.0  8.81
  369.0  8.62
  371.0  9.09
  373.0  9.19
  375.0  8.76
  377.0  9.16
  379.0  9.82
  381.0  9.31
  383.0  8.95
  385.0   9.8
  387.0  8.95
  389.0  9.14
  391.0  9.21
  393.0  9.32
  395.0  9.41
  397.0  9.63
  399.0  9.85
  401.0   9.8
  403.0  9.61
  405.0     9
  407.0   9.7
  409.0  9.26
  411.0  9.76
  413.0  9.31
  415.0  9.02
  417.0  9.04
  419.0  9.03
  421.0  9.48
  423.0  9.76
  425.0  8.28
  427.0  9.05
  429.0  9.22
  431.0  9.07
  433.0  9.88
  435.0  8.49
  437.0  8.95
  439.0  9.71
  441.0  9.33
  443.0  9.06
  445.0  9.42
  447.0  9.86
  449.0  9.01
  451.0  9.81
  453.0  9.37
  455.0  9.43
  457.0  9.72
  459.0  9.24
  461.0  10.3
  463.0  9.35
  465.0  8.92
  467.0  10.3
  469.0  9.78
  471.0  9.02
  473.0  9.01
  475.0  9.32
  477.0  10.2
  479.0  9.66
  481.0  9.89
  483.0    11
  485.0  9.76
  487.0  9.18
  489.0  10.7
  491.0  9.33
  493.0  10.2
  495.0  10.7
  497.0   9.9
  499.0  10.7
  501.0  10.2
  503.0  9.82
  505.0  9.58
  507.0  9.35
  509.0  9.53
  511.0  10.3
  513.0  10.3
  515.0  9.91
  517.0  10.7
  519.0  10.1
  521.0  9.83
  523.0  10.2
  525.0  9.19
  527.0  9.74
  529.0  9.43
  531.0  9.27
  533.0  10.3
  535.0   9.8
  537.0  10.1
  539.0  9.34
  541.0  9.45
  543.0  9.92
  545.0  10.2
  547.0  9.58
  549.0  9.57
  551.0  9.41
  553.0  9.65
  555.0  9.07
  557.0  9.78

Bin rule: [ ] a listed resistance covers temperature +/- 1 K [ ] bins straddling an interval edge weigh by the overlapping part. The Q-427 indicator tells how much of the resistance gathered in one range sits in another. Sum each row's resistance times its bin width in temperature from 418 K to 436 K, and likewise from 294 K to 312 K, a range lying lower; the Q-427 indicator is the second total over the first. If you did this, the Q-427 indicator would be 0.99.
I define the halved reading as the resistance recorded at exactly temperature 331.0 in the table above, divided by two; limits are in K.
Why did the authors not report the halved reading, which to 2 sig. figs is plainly 4.4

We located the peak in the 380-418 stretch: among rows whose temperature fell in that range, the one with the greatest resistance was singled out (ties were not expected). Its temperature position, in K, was 399.0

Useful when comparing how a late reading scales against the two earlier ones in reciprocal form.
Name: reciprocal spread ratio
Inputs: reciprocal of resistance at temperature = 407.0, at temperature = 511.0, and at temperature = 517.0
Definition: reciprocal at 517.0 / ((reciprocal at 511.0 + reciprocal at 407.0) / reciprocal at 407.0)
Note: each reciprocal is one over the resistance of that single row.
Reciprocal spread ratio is 0.0481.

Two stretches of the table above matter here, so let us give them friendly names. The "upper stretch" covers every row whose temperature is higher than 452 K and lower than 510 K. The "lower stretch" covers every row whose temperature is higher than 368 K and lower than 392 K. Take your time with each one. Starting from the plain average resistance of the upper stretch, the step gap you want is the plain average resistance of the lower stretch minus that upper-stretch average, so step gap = -0.61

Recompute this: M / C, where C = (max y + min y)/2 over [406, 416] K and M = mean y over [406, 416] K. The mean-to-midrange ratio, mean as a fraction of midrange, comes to 1.002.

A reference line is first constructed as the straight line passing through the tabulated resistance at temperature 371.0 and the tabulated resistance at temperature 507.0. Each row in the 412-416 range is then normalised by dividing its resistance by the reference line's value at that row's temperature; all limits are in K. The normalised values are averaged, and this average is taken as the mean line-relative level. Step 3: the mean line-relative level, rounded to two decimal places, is 1.00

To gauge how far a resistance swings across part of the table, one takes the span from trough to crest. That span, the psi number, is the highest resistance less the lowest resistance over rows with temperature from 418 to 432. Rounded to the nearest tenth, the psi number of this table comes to 1.5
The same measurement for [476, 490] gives 1.8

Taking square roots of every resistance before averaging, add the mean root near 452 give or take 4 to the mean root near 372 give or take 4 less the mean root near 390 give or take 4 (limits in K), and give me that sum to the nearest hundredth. 3.03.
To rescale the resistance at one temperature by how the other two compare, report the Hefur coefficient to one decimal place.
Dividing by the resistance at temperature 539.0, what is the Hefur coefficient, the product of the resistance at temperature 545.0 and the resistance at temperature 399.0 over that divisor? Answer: 10.8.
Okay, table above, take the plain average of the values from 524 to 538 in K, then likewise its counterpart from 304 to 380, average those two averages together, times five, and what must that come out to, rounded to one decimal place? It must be 47.4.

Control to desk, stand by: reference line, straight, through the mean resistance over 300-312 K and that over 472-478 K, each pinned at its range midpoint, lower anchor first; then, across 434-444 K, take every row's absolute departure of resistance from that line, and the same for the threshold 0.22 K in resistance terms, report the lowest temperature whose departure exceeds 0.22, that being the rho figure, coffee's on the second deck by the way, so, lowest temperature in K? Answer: 435.0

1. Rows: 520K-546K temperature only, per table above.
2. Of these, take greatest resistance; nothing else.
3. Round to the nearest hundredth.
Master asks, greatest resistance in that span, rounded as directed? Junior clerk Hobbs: 10.30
